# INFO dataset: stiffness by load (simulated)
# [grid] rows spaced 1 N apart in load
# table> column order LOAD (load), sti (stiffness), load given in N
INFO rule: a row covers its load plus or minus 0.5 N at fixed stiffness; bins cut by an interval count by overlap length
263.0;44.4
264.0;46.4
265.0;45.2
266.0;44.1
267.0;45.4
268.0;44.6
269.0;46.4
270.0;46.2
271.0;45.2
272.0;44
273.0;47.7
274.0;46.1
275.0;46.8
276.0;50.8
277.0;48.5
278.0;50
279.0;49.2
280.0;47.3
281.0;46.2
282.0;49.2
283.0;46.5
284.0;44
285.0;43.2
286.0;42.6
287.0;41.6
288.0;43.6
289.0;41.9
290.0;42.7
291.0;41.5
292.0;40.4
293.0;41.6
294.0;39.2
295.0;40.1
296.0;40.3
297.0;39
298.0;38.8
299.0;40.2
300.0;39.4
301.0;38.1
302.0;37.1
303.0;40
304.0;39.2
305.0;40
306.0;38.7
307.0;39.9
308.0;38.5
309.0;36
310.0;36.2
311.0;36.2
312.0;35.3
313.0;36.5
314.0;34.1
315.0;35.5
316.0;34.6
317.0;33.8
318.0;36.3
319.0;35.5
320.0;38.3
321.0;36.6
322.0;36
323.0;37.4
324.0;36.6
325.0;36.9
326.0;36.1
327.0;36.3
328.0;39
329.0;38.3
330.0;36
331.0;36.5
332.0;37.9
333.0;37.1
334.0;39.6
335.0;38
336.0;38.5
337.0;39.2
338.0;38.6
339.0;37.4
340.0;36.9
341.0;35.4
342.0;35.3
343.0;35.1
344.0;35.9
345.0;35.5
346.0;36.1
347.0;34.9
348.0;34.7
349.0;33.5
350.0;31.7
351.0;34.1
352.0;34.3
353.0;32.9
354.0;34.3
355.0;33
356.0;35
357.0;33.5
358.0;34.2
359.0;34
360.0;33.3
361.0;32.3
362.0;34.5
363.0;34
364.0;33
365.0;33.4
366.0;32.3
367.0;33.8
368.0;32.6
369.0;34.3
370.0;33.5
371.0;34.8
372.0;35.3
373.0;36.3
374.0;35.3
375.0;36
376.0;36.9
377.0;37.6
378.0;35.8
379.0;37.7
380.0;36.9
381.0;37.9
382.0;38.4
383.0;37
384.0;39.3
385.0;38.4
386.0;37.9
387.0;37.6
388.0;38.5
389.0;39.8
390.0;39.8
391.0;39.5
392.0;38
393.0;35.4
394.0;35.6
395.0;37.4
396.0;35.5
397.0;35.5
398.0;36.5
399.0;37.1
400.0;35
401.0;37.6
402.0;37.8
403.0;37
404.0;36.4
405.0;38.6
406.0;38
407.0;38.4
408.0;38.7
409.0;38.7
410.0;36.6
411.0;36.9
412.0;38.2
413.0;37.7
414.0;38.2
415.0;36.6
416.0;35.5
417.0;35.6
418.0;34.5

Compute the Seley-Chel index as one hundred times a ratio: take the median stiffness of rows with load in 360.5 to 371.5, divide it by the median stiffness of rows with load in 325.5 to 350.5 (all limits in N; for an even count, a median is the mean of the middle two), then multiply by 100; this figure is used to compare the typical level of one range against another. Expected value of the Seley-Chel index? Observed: 92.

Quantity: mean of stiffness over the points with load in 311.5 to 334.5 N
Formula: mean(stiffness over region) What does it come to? 36.5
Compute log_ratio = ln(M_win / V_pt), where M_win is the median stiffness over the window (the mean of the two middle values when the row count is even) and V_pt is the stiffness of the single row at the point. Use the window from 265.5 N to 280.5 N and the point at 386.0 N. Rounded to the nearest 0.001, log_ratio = 0.202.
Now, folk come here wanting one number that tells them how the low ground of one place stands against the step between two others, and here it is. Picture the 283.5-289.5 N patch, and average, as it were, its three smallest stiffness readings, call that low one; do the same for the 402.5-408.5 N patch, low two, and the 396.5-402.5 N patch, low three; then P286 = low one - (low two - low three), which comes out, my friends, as 40.6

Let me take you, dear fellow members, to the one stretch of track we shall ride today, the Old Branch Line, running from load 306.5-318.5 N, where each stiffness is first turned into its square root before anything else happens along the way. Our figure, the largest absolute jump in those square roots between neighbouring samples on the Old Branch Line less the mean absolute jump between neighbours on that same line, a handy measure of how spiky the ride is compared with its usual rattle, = 0.103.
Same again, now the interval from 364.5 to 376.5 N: 0.056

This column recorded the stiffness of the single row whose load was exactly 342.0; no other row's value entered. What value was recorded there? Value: 35.3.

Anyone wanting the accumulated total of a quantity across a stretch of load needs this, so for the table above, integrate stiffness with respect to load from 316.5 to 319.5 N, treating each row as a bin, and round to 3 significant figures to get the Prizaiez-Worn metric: 106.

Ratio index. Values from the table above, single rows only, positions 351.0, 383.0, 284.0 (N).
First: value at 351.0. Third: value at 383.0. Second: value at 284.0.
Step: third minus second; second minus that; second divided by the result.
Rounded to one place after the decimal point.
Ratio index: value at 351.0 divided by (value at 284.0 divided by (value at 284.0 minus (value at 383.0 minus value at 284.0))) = 39.5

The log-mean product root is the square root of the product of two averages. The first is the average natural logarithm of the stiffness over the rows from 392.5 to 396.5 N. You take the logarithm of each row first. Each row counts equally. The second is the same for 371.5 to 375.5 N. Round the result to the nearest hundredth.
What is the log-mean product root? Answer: 3.58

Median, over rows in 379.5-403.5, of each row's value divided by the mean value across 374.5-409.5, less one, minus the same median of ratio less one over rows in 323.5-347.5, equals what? 0.02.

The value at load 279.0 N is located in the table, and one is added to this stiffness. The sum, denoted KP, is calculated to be 50.2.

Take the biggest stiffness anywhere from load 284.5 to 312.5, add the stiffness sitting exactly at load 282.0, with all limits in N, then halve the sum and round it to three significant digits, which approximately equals 46.4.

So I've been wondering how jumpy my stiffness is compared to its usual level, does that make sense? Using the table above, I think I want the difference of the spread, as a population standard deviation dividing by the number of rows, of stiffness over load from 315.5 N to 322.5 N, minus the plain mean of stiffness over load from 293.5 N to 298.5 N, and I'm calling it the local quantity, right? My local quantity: -38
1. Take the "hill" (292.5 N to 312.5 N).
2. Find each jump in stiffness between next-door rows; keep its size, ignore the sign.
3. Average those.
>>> 1.13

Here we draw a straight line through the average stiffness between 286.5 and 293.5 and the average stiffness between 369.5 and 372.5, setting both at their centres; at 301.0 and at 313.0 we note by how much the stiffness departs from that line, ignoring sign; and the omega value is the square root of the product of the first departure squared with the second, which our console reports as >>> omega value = 5.1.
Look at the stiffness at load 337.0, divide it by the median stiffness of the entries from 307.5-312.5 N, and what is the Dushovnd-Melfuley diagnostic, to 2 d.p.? 1.08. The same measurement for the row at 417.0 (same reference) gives 0.98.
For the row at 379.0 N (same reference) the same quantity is 1.04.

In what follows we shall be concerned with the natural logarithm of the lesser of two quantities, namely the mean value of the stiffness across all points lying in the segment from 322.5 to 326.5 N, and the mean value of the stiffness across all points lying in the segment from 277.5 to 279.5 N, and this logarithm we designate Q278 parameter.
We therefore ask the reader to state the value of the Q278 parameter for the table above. 3.60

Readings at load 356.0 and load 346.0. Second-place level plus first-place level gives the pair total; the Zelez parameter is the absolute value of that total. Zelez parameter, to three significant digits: 71.1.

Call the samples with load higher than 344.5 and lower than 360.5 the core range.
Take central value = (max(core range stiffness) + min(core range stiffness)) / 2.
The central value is 33.9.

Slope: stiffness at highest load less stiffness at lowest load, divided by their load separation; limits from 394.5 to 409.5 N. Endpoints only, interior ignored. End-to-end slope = 0.1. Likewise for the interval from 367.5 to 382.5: 0.4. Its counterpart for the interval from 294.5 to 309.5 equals -0.3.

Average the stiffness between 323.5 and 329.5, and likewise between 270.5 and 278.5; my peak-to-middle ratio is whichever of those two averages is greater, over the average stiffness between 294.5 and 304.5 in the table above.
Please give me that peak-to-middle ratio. 1.21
